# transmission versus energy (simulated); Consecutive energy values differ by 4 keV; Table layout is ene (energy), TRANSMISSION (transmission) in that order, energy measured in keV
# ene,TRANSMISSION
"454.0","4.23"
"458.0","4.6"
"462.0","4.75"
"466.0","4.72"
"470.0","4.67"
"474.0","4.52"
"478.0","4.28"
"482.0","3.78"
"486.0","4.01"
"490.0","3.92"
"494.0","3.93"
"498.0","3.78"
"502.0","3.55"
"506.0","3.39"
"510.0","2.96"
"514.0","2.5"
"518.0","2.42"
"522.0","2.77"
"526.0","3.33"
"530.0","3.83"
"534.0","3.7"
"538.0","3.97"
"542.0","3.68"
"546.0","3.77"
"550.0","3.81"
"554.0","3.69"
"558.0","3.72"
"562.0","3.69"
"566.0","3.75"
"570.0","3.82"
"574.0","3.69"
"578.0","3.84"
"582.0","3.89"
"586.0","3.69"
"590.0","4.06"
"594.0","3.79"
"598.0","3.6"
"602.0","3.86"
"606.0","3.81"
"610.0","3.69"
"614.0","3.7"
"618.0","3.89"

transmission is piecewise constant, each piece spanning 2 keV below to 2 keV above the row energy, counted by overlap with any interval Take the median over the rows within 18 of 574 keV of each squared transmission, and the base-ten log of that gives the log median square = 1.15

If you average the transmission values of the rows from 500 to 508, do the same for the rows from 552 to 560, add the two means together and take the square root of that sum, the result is 2.68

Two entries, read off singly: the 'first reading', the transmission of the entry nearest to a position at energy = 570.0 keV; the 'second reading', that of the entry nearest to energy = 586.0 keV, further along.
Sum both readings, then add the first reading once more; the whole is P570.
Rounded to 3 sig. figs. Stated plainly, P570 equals 11.3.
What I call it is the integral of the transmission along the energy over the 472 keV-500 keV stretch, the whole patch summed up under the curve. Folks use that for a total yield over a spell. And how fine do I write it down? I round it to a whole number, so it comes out 113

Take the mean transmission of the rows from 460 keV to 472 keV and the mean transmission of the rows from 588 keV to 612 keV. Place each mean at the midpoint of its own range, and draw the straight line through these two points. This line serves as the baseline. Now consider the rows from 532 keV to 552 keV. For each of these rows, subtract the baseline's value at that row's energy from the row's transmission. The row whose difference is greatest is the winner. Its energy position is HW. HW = 538.0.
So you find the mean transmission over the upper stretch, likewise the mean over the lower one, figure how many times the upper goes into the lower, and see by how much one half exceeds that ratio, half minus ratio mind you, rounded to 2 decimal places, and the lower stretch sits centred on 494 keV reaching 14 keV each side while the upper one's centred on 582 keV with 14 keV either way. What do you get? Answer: -0.48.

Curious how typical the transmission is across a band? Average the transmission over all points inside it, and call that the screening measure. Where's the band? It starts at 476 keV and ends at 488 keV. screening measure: 4.0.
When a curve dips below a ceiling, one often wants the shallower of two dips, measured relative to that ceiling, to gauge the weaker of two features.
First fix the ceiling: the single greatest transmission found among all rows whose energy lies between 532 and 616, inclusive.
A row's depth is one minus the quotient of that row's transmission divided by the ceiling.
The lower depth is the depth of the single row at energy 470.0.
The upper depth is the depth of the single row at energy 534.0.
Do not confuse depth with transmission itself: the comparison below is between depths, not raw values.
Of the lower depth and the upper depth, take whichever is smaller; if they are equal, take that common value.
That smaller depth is -0.15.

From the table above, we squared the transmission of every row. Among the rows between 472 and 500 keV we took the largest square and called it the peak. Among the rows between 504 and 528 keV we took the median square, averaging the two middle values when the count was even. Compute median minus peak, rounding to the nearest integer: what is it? -12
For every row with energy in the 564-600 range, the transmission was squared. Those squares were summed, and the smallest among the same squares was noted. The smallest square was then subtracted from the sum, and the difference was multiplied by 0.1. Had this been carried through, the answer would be 12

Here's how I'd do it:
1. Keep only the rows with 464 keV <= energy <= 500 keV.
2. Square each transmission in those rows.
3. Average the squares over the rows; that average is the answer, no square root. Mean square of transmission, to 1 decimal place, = 17.6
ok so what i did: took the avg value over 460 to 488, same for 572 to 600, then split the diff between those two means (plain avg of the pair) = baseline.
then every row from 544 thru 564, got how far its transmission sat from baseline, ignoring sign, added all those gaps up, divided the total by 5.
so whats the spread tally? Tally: 0.36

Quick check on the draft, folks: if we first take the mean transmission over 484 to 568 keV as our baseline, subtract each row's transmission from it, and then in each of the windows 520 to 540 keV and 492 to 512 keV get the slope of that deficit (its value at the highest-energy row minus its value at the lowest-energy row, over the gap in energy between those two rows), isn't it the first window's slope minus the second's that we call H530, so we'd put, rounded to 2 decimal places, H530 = -0.14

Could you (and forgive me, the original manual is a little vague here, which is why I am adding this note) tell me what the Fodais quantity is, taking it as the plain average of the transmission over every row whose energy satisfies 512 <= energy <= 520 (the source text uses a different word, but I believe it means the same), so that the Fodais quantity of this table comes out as 2.46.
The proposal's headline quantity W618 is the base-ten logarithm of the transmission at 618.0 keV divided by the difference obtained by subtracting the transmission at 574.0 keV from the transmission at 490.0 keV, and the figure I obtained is 1.2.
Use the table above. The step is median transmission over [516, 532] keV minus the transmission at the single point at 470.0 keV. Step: -1.62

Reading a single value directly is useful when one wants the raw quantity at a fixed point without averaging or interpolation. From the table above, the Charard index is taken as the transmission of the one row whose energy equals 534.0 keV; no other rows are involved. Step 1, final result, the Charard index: 3.7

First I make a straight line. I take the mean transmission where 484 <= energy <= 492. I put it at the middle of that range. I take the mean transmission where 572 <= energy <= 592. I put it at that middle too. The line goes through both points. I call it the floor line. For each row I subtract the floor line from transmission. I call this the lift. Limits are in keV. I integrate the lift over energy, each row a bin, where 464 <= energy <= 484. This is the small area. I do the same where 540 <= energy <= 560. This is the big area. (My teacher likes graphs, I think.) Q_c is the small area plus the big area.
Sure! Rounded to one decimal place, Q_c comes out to 5.3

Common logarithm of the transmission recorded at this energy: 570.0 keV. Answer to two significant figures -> 0.58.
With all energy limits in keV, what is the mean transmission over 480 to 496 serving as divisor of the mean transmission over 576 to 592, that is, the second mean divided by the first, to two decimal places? 0.99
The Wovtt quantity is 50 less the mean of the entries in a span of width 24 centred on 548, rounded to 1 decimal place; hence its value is 46.2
